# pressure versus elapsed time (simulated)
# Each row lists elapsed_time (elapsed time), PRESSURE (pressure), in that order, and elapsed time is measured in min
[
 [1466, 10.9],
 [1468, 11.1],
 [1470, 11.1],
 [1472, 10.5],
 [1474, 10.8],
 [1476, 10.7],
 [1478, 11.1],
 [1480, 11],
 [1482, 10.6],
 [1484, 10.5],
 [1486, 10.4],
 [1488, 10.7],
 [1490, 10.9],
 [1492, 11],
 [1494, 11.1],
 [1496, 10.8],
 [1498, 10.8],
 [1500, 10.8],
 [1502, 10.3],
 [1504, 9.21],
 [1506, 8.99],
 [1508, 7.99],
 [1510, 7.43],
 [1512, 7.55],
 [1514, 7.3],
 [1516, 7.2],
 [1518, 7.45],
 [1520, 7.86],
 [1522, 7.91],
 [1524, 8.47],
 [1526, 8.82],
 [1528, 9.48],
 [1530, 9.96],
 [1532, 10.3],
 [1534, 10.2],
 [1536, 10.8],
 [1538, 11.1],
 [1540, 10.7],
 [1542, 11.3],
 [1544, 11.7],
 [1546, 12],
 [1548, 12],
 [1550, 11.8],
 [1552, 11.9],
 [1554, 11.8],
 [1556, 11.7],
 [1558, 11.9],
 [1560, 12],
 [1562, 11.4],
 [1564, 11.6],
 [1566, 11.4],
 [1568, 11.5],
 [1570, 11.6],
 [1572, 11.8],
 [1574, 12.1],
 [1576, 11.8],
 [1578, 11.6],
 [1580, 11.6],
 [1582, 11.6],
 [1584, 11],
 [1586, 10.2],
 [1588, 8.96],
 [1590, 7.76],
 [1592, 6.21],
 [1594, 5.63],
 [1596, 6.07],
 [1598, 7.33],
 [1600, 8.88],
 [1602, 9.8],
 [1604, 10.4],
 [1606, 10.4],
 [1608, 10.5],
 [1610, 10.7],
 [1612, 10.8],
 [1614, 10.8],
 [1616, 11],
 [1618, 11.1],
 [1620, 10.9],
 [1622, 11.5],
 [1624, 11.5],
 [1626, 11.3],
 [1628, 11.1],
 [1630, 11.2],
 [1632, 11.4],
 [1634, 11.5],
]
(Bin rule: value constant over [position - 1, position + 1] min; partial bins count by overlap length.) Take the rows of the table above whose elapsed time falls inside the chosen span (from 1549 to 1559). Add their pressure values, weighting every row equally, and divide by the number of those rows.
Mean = 11.8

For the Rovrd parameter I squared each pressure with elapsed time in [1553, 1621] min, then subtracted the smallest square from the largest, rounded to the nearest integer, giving 115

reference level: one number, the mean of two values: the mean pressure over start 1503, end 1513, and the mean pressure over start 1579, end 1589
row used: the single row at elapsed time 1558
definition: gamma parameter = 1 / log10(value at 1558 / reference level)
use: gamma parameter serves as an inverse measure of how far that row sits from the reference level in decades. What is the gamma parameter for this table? 10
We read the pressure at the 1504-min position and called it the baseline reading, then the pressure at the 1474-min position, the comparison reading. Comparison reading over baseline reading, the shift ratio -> 1.2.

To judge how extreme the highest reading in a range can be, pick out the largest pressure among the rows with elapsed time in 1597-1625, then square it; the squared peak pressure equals 132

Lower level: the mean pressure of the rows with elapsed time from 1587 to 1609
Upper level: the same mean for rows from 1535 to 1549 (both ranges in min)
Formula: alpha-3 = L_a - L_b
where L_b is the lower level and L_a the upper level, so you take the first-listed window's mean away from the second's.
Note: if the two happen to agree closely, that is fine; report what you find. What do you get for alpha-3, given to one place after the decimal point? 3.0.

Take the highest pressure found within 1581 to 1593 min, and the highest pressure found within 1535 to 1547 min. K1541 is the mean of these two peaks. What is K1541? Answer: 11.8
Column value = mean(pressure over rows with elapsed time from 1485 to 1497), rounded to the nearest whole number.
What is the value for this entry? 11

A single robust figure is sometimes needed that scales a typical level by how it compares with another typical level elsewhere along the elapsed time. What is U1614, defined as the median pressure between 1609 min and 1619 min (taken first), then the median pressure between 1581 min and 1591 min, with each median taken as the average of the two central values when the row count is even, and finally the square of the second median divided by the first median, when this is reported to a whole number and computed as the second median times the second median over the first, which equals 10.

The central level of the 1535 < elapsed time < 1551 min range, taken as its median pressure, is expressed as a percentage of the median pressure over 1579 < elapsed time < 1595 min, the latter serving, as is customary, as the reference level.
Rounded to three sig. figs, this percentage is 120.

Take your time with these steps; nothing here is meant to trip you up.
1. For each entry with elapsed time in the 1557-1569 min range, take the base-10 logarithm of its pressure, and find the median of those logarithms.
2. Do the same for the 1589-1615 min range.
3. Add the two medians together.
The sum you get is 2.05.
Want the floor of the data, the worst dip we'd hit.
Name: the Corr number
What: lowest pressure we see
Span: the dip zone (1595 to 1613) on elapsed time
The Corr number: 6.07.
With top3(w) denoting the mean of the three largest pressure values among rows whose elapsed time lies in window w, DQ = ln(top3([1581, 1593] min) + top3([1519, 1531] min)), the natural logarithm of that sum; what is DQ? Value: 3.01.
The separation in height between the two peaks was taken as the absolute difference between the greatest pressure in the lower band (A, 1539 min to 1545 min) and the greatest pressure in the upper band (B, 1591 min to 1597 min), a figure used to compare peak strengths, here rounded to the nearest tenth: 5.5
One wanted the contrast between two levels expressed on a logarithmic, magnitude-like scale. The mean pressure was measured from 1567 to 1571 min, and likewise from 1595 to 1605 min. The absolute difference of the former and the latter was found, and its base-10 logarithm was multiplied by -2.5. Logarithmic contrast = -1.2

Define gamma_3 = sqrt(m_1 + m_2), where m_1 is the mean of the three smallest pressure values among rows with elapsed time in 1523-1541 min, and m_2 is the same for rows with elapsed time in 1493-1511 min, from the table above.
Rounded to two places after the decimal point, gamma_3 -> 4.13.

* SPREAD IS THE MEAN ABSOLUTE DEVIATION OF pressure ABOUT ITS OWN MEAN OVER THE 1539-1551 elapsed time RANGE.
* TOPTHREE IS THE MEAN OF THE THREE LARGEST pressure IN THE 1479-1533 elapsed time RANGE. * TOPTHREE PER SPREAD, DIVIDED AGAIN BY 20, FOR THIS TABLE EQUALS 1.4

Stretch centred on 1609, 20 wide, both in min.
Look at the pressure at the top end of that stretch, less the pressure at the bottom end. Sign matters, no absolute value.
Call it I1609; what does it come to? 2.2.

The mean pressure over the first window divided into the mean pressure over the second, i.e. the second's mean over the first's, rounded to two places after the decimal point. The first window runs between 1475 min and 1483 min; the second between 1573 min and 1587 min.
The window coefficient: 1.05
